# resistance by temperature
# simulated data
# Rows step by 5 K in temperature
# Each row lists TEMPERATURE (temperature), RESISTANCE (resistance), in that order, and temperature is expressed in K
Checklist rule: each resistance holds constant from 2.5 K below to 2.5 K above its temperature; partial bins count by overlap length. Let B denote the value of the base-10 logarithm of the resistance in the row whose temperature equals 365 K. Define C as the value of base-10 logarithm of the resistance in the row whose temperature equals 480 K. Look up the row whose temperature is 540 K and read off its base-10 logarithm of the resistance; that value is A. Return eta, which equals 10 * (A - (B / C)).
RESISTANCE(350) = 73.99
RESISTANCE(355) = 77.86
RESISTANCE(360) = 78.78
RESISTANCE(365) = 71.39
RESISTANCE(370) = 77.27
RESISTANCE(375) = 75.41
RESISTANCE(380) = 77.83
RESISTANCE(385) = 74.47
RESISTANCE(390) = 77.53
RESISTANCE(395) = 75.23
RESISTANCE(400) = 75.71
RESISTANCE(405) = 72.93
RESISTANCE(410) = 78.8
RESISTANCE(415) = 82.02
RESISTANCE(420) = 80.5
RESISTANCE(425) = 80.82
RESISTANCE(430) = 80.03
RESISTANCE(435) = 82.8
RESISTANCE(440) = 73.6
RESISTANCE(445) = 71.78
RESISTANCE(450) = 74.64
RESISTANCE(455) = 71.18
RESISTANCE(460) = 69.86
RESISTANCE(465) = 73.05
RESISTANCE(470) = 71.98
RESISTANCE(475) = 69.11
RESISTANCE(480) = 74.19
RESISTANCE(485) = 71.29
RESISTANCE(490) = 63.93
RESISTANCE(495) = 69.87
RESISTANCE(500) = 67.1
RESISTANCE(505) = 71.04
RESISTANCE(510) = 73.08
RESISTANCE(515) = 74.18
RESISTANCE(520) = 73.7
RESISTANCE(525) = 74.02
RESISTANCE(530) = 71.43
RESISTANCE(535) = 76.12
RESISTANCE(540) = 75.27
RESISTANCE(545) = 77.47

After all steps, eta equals 8.86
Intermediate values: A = 1.88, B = 1.85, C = 1.87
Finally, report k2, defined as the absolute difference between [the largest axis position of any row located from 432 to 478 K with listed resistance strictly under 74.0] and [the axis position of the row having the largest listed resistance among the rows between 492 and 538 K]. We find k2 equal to 60 K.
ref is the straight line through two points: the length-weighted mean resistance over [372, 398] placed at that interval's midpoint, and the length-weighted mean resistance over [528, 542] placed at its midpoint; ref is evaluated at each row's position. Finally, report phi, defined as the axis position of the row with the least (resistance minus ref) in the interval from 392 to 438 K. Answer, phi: 405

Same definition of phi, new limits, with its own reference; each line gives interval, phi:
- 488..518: 490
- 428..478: 475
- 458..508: 490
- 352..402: 365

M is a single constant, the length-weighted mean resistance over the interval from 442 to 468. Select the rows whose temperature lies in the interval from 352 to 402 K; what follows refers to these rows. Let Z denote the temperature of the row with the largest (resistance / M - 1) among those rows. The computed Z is 360 K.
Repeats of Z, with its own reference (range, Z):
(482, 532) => 515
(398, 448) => 435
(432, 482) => 435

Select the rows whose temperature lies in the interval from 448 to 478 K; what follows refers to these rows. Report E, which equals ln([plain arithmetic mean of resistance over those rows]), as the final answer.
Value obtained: 4.27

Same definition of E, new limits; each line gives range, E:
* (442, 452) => 4.29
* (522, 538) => 4.30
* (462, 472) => 4.28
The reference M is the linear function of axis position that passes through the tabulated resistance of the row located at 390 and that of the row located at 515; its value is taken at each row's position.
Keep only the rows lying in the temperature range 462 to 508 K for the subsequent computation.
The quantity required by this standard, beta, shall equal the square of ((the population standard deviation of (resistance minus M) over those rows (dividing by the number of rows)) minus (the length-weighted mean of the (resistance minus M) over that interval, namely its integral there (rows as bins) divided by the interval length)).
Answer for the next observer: 58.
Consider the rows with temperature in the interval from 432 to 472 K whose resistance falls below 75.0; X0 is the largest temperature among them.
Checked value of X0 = 470 K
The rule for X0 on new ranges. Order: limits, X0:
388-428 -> 405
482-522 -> 520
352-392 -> 385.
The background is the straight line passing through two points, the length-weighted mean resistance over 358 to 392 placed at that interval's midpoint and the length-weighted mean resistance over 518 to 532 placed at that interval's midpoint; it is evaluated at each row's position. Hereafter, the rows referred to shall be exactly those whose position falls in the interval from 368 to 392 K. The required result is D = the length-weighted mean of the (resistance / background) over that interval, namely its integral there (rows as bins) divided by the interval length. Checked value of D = 1.01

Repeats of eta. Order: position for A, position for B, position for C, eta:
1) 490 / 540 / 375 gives 8.06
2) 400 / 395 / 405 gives 8.72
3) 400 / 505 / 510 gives 8.86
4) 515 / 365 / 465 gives 8.76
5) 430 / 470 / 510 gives 9.07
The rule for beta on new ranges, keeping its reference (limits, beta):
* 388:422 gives 8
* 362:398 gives 19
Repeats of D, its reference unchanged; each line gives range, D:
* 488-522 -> 0.96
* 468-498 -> 0.95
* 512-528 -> 1.01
